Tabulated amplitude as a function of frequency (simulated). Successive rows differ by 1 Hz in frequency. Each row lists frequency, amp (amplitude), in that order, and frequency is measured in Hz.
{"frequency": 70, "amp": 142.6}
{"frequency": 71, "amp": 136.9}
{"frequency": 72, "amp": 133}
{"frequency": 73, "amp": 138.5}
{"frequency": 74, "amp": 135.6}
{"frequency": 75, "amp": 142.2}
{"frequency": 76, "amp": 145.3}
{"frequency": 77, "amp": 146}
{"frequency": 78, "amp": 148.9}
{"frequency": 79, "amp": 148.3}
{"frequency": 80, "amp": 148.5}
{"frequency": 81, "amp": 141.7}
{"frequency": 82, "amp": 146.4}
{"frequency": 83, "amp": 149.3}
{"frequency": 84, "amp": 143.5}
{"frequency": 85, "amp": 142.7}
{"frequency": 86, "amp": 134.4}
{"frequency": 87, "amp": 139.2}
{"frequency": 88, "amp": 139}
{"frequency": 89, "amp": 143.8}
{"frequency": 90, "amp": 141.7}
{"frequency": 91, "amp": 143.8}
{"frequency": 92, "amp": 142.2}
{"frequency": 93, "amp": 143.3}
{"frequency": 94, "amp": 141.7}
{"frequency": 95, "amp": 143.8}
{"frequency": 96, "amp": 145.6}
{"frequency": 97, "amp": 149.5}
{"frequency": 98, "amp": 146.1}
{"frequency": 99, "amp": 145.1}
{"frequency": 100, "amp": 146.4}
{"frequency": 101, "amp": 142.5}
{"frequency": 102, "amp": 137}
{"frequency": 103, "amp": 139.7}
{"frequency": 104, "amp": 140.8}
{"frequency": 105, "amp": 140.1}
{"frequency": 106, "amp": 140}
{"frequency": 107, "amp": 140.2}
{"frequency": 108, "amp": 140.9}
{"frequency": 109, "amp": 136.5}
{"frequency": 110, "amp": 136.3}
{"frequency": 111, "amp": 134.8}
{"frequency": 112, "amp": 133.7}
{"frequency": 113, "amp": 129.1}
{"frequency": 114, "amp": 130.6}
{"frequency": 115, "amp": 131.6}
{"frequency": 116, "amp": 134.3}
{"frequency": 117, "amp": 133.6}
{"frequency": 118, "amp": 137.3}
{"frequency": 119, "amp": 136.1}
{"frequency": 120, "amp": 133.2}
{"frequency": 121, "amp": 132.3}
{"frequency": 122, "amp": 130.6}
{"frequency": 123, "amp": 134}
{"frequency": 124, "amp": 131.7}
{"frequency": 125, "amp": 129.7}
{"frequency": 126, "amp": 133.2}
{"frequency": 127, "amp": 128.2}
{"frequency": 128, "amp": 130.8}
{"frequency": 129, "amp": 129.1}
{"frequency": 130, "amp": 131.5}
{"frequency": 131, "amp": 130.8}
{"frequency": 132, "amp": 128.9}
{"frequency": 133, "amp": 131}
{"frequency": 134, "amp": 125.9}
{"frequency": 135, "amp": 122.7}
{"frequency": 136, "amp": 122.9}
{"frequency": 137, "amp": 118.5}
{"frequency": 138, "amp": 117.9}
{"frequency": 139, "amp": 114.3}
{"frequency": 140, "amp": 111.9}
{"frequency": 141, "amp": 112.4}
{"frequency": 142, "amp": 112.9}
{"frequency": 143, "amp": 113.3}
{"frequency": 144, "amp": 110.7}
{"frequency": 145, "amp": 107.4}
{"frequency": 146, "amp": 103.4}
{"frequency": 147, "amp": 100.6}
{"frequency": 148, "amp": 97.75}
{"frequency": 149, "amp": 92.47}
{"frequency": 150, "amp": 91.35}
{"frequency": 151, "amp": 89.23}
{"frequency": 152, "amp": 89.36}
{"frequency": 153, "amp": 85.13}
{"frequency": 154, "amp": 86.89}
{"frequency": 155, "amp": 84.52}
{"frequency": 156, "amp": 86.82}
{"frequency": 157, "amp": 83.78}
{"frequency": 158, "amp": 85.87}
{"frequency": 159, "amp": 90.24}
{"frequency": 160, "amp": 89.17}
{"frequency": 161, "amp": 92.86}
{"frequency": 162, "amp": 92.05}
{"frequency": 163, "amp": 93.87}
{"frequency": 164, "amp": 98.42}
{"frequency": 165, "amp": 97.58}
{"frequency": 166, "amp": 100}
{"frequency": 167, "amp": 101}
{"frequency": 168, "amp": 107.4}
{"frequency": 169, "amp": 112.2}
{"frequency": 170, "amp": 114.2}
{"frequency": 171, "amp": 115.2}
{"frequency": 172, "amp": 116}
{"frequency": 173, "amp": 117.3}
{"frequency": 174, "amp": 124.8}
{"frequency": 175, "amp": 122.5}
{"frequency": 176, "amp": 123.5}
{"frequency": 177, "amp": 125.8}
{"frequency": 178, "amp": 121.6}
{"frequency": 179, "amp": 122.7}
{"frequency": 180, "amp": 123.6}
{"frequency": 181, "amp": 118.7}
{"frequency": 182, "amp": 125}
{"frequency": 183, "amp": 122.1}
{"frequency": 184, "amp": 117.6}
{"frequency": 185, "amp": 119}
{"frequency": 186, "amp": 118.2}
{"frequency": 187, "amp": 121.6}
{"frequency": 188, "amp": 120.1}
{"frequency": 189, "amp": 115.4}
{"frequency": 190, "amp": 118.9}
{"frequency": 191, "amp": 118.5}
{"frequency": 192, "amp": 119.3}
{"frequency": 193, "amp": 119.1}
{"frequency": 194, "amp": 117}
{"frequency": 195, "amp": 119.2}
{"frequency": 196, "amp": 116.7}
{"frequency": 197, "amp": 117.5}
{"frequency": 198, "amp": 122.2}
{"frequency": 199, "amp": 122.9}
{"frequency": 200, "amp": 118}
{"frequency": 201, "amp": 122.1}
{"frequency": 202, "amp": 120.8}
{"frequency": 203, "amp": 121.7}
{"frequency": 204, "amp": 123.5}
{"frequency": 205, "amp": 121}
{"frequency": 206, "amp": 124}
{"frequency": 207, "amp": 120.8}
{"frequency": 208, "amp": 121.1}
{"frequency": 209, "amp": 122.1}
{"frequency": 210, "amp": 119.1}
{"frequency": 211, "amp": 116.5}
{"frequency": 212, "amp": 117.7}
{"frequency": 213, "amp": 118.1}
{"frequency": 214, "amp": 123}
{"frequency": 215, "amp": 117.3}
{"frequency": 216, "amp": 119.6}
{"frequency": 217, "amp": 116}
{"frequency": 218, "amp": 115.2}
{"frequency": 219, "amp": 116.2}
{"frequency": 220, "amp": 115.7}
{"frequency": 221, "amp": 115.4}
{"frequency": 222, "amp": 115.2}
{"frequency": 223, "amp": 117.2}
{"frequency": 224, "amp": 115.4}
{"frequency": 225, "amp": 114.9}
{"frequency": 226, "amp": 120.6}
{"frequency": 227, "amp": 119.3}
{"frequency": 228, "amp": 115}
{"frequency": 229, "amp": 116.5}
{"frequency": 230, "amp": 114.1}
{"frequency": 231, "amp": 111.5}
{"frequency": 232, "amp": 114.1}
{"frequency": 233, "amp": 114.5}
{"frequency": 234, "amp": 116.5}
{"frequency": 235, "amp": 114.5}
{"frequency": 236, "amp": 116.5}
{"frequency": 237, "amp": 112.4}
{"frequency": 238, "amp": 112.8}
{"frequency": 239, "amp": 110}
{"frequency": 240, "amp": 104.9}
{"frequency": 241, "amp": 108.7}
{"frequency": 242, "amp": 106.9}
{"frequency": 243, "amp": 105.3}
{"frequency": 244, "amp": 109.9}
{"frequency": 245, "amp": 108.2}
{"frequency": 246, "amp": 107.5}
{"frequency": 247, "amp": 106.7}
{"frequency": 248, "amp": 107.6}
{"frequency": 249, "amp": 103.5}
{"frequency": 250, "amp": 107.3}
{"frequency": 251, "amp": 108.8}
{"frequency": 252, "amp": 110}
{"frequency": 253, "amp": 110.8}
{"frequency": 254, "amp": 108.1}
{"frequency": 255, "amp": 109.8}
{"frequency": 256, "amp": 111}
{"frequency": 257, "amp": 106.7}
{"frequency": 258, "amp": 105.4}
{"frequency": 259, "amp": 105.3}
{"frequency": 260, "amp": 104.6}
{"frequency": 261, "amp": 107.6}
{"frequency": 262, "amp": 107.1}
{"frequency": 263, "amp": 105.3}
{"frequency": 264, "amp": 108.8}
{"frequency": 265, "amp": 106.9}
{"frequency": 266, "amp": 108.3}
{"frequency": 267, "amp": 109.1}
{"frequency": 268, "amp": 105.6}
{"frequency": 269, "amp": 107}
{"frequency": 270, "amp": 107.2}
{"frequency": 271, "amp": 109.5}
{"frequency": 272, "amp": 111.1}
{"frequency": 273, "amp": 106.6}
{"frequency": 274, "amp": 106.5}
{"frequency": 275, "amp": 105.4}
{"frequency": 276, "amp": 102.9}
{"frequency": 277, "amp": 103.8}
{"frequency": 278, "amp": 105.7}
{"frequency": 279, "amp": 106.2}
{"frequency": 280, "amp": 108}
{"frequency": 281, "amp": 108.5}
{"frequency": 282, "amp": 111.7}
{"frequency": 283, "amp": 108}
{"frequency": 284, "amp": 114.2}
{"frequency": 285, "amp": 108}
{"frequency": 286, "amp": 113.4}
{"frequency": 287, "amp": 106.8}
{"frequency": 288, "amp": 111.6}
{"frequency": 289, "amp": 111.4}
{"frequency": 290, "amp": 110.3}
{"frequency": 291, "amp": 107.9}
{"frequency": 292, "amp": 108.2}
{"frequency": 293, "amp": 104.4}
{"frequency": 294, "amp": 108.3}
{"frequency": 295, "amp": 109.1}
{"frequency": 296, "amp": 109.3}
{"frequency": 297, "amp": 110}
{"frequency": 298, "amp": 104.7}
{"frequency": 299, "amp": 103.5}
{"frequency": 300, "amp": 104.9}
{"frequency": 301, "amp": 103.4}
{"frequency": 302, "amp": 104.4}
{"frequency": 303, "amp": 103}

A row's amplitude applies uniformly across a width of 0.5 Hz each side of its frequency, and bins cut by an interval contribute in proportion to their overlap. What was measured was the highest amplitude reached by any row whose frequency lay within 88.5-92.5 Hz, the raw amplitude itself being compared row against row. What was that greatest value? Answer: 143.8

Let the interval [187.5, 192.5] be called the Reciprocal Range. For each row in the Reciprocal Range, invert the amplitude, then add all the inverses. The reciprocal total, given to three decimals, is 0.042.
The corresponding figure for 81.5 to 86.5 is 0.035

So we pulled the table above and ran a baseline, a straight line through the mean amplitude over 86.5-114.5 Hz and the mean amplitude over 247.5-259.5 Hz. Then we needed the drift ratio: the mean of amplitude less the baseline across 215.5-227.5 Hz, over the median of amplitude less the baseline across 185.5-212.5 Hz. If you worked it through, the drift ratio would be -4.9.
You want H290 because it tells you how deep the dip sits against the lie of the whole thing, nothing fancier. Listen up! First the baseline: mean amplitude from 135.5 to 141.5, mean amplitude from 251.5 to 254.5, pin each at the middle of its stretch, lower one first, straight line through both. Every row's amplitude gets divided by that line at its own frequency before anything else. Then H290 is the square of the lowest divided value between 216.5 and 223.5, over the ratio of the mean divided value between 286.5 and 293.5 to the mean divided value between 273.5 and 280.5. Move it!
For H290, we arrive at 1.0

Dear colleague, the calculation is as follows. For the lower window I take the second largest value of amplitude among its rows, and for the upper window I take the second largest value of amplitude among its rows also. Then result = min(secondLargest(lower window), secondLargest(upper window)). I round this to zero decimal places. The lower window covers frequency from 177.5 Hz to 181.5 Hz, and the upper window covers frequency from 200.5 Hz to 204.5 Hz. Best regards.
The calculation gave 122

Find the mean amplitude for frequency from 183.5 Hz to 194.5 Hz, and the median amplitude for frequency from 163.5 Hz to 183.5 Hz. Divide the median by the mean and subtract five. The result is -4.01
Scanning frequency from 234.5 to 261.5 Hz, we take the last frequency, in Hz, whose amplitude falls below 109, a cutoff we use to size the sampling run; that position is 261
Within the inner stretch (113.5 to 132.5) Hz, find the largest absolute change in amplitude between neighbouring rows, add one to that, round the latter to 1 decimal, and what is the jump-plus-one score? 6.0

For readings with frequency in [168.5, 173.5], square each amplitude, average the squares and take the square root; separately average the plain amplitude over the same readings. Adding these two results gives 230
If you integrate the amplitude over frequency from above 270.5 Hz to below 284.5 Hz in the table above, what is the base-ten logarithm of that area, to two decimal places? 3.18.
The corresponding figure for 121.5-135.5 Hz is 3.26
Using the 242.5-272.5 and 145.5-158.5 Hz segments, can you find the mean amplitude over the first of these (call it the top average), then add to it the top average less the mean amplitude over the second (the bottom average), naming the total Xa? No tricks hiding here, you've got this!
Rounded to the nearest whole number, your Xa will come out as 125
